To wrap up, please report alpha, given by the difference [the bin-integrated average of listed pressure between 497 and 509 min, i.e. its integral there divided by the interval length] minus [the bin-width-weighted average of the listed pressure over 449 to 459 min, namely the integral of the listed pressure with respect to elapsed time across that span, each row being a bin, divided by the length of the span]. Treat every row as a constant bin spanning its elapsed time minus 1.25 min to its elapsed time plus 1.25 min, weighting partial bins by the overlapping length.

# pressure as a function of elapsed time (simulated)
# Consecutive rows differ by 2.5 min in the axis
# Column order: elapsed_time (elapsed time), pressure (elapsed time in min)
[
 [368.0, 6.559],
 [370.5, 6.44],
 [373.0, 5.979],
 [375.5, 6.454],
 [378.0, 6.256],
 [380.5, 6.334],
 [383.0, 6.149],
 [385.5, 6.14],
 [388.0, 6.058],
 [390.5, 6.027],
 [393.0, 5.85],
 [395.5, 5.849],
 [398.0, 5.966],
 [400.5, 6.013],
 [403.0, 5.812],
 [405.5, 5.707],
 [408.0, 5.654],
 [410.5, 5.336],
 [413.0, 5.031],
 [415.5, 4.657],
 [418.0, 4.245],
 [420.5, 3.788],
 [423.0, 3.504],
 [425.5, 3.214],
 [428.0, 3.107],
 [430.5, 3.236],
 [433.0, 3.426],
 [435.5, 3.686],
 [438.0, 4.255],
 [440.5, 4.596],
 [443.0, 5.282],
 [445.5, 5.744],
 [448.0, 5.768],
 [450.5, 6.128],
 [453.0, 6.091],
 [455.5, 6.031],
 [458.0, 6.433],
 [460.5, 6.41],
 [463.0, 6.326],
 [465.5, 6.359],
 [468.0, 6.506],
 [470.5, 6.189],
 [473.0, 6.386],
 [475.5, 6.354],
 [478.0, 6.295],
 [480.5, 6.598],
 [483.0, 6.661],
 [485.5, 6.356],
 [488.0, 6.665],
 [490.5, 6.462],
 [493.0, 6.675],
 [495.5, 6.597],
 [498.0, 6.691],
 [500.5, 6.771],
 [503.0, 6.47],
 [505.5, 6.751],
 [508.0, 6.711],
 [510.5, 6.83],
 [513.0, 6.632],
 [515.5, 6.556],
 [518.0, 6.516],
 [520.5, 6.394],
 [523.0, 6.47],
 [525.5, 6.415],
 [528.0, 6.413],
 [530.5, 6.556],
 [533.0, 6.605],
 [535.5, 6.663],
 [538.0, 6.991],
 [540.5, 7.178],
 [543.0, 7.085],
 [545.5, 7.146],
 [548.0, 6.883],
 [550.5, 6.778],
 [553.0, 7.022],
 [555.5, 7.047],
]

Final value 0.52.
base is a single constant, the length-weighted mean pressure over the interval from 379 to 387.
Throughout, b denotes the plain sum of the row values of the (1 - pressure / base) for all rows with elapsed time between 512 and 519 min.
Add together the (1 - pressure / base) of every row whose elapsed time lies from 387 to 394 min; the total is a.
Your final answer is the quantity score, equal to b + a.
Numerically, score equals -0.07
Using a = 0.1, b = -0.2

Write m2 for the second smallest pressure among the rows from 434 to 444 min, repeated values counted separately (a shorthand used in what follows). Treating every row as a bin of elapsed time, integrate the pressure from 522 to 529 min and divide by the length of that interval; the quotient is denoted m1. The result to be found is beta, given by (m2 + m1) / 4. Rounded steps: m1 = 6.43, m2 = 4.255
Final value 2.7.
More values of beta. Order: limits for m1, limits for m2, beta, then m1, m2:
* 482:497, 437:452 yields 2.8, 6.57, 4.596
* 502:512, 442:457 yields 3.1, 6.69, 5.744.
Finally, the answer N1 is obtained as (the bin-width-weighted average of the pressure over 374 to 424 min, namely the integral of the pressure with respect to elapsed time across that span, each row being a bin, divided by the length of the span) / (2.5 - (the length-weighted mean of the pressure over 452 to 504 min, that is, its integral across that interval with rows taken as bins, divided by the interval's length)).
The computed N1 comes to -1.41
